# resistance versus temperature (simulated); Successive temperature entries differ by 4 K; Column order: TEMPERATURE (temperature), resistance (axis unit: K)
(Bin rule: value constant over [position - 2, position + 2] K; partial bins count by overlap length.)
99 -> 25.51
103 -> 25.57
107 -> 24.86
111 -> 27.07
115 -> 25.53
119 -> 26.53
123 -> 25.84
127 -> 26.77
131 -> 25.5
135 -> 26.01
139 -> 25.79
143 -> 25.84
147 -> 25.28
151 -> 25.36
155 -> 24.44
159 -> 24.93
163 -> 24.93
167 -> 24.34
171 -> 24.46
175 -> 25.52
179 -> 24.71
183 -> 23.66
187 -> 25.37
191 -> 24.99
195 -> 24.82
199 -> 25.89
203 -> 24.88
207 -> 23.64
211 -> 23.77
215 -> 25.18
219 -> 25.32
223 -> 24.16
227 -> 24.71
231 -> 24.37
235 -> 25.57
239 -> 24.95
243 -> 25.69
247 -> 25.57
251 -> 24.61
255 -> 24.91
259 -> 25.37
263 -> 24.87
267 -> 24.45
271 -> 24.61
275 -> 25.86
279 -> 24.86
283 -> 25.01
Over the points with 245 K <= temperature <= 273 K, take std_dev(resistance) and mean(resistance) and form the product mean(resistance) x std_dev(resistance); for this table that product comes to 10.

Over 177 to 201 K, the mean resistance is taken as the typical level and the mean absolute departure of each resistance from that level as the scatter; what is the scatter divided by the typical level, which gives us 0.020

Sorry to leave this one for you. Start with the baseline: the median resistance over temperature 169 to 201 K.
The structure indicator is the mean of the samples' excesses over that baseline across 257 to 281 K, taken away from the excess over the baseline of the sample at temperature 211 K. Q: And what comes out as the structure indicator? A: -1.2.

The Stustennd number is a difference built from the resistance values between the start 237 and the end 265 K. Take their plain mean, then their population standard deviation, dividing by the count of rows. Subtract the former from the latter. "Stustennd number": -24.8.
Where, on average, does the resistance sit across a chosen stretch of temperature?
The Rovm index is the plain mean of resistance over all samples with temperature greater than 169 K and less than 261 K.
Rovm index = 24.9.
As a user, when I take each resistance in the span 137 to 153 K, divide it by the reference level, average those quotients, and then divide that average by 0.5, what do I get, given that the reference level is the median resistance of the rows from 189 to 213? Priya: 2.06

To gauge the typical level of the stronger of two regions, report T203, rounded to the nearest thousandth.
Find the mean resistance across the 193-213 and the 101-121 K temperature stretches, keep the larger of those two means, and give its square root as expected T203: 5.090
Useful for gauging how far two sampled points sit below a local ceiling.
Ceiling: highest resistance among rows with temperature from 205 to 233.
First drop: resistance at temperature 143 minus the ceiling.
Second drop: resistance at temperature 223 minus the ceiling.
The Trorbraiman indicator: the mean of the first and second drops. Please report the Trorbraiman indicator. -0.32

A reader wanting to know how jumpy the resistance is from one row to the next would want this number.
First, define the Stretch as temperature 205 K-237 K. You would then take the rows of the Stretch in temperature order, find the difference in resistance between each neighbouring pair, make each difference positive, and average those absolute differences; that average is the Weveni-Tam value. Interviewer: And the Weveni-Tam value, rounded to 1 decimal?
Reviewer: 0.7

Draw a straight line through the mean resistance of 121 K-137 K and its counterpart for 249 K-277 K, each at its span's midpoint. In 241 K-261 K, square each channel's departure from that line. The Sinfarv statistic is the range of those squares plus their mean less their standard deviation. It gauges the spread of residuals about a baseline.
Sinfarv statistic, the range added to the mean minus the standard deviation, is 0.4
